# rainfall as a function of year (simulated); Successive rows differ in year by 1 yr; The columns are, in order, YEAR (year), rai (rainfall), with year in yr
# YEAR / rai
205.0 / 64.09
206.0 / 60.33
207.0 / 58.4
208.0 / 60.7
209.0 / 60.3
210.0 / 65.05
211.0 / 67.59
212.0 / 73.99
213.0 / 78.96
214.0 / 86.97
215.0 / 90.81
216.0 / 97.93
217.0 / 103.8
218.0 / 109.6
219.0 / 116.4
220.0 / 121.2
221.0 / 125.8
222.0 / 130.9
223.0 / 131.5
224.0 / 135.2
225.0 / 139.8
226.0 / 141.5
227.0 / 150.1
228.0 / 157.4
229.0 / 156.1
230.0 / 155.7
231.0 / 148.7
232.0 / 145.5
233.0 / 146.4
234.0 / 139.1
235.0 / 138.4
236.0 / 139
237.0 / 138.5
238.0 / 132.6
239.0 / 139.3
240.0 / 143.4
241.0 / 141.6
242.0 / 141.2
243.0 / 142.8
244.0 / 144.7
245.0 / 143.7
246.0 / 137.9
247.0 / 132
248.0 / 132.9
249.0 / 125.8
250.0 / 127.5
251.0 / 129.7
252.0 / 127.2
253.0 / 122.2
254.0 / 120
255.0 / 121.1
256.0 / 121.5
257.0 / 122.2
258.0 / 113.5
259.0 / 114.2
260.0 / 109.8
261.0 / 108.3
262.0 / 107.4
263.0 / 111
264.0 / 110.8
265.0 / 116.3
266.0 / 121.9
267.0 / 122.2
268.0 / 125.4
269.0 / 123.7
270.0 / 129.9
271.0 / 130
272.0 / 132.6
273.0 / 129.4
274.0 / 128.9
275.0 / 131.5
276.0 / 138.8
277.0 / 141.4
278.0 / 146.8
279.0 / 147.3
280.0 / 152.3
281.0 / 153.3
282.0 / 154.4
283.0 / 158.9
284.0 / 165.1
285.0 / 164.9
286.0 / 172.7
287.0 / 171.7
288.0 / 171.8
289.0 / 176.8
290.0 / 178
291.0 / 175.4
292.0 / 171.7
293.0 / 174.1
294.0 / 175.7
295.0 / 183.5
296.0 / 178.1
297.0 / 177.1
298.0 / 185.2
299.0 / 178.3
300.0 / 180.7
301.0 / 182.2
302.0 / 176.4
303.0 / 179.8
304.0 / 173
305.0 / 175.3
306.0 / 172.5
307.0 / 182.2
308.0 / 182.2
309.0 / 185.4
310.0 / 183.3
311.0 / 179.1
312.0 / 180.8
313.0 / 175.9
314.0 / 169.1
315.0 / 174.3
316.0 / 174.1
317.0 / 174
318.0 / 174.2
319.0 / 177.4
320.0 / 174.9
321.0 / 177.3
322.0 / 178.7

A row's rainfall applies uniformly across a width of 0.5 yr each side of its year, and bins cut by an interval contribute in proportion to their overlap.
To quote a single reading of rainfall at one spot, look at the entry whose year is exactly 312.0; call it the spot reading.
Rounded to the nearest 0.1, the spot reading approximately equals 180.8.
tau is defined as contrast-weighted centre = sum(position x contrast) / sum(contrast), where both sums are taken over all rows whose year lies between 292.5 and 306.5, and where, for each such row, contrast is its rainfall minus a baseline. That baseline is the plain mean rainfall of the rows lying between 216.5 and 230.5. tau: 299.4 yr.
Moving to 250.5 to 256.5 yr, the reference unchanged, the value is 254.0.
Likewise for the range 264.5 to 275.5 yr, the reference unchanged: 268.2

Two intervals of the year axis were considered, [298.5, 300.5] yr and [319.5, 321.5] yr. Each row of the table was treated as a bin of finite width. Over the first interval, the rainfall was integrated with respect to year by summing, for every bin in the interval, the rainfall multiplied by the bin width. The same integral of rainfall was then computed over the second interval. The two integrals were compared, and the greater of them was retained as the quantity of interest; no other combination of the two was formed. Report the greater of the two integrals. 359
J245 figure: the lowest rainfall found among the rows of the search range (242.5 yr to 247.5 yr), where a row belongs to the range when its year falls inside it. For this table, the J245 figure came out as 132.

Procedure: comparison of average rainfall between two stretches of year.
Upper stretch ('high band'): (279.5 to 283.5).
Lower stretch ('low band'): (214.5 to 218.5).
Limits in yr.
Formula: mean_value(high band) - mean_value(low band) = 54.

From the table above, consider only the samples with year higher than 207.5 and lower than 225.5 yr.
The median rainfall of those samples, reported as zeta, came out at 101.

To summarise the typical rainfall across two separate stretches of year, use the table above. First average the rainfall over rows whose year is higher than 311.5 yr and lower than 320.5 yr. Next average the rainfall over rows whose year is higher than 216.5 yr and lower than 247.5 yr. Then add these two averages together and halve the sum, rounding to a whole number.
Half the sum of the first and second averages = 156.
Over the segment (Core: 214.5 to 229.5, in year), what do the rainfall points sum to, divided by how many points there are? 127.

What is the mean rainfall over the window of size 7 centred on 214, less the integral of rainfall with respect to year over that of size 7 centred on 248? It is -844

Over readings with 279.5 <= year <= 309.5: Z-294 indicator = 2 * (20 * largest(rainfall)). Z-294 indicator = 7416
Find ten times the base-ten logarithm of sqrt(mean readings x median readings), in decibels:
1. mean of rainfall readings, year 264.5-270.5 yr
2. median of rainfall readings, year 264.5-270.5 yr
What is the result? 20.9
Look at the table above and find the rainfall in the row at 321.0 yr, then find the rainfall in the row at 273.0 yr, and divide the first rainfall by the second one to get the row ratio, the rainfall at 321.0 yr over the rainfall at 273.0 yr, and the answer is 1.4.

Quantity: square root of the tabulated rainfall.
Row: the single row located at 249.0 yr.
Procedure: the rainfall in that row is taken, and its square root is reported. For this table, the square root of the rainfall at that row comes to 11.2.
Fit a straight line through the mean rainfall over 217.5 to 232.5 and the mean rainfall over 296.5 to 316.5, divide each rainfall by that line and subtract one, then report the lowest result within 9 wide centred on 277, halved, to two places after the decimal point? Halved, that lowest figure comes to -0.10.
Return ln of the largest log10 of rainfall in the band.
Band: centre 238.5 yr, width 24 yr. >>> 0.787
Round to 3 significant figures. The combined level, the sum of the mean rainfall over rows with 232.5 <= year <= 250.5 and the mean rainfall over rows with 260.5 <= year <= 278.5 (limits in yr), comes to 264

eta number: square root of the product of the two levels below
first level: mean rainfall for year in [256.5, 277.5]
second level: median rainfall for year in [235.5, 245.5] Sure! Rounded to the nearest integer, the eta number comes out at 132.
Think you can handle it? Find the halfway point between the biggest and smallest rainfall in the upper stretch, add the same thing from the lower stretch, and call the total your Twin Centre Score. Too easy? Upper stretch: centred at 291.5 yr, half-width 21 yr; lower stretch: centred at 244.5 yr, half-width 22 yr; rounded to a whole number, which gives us 290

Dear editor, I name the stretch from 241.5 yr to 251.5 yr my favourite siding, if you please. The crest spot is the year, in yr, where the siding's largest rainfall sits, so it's 244.0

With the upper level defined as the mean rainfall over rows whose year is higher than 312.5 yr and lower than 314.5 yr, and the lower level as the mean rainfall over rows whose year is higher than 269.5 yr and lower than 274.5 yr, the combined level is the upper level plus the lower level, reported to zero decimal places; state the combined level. 303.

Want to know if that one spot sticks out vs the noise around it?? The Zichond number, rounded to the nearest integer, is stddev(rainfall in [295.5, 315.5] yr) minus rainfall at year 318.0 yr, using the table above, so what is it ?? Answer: -170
